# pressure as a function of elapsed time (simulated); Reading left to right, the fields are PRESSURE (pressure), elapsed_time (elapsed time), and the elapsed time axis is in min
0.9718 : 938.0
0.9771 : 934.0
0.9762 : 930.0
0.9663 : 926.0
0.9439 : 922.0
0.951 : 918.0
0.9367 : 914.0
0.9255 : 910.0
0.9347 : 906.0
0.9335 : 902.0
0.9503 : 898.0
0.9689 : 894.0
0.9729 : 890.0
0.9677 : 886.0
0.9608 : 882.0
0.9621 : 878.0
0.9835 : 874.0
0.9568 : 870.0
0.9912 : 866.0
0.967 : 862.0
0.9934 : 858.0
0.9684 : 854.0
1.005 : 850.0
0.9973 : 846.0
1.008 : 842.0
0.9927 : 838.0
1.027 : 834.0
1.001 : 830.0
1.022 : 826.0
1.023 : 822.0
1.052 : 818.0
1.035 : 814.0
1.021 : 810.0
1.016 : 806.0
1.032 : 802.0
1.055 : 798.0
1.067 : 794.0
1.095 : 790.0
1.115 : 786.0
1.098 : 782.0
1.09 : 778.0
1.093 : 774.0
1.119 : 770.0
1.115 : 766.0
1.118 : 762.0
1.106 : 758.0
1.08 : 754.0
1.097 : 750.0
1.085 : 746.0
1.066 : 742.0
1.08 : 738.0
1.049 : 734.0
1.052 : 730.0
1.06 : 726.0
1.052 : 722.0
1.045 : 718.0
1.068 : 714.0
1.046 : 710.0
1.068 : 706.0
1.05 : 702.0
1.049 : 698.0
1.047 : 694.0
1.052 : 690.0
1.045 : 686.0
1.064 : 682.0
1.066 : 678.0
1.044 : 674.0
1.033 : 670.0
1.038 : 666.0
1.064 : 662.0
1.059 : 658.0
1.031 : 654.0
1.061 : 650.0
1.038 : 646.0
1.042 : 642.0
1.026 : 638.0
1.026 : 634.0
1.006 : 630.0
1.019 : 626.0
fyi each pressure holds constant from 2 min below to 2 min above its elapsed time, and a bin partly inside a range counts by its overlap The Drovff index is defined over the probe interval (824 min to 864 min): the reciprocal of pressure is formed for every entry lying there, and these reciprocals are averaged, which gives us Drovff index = 1.00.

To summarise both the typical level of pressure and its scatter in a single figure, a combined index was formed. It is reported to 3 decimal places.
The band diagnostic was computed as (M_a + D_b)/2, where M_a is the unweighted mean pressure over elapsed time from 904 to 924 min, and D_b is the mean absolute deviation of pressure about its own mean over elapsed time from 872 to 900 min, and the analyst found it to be 0.473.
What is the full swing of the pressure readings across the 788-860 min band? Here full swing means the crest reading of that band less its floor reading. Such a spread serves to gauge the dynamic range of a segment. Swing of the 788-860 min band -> 0.127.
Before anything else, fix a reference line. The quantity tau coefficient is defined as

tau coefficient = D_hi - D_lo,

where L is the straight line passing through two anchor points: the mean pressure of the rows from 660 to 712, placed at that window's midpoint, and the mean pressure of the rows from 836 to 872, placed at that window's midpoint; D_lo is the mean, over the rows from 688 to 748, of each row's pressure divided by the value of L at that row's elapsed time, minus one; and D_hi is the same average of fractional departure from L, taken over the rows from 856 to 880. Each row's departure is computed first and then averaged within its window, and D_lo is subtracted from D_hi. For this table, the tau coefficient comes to -0.024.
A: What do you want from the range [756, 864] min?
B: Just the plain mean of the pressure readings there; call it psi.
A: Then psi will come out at 1.05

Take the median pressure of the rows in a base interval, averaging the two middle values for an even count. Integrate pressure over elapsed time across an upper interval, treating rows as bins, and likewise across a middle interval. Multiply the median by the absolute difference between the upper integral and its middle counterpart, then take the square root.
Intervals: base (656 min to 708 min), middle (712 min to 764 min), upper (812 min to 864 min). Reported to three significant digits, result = 1.91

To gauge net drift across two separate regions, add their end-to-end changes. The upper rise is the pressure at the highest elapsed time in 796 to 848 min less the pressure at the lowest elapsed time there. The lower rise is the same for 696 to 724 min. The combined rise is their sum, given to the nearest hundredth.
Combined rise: -0.05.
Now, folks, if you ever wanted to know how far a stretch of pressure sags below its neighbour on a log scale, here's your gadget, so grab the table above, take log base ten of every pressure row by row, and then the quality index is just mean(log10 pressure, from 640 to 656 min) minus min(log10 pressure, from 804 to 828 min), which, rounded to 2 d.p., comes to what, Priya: 0.01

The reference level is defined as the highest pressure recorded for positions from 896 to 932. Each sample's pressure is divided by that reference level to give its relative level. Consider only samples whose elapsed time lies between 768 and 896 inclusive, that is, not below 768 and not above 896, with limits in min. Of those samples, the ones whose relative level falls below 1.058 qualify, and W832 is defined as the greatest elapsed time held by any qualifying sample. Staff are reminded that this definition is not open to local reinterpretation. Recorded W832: 894.0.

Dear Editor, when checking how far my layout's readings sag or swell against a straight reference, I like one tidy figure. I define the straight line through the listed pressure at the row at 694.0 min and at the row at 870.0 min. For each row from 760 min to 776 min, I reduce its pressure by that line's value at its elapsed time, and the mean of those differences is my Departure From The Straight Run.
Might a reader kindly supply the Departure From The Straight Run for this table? 0.102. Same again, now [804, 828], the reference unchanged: 0.044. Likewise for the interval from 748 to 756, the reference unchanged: 0.071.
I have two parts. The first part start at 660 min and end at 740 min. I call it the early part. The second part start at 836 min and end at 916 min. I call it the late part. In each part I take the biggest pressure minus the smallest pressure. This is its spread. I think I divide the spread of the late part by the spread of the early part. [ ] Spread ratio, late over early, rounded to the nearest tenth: 1.8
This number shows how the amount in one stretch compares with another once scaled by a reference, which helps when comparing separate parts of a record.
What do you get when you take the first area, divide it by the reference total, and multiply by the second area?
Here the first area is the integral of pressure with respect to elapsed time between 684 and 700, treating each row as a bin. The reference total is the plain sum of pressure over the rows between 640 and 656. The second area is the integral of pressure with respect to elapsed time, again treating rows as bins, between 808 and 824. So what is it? 66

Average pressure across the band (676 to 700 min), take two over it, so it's 1.90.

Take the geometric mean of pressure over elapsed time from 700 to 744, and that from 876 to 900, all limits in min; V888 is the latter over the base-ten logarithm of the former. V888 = 40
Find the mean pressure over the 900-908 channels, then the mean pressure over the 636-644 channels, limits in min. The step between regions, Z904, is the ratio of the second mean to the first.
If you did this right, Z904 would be 1.107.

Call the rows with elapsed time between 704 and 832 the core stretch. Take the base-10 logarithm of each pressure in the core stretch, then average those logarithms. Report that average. 0.03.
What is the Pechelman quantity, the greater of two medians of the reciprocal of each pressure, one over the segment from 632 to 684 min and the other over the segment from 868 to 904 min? 1.04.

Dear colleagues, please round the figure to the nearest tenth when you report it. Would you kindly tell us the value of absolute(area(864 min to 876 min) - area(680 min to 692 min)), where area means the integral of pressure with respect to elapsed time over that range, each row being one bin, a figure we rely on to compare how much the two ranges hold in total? 0.9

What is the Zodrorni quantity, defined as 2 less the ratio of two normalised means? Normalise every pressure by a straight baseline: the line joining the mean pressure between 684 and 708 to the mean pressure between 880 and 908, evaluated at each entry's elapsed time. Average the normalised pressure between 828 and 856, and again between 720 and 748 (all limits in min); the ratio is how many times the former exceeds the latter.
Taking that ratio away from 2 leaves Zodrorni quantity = 1.01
